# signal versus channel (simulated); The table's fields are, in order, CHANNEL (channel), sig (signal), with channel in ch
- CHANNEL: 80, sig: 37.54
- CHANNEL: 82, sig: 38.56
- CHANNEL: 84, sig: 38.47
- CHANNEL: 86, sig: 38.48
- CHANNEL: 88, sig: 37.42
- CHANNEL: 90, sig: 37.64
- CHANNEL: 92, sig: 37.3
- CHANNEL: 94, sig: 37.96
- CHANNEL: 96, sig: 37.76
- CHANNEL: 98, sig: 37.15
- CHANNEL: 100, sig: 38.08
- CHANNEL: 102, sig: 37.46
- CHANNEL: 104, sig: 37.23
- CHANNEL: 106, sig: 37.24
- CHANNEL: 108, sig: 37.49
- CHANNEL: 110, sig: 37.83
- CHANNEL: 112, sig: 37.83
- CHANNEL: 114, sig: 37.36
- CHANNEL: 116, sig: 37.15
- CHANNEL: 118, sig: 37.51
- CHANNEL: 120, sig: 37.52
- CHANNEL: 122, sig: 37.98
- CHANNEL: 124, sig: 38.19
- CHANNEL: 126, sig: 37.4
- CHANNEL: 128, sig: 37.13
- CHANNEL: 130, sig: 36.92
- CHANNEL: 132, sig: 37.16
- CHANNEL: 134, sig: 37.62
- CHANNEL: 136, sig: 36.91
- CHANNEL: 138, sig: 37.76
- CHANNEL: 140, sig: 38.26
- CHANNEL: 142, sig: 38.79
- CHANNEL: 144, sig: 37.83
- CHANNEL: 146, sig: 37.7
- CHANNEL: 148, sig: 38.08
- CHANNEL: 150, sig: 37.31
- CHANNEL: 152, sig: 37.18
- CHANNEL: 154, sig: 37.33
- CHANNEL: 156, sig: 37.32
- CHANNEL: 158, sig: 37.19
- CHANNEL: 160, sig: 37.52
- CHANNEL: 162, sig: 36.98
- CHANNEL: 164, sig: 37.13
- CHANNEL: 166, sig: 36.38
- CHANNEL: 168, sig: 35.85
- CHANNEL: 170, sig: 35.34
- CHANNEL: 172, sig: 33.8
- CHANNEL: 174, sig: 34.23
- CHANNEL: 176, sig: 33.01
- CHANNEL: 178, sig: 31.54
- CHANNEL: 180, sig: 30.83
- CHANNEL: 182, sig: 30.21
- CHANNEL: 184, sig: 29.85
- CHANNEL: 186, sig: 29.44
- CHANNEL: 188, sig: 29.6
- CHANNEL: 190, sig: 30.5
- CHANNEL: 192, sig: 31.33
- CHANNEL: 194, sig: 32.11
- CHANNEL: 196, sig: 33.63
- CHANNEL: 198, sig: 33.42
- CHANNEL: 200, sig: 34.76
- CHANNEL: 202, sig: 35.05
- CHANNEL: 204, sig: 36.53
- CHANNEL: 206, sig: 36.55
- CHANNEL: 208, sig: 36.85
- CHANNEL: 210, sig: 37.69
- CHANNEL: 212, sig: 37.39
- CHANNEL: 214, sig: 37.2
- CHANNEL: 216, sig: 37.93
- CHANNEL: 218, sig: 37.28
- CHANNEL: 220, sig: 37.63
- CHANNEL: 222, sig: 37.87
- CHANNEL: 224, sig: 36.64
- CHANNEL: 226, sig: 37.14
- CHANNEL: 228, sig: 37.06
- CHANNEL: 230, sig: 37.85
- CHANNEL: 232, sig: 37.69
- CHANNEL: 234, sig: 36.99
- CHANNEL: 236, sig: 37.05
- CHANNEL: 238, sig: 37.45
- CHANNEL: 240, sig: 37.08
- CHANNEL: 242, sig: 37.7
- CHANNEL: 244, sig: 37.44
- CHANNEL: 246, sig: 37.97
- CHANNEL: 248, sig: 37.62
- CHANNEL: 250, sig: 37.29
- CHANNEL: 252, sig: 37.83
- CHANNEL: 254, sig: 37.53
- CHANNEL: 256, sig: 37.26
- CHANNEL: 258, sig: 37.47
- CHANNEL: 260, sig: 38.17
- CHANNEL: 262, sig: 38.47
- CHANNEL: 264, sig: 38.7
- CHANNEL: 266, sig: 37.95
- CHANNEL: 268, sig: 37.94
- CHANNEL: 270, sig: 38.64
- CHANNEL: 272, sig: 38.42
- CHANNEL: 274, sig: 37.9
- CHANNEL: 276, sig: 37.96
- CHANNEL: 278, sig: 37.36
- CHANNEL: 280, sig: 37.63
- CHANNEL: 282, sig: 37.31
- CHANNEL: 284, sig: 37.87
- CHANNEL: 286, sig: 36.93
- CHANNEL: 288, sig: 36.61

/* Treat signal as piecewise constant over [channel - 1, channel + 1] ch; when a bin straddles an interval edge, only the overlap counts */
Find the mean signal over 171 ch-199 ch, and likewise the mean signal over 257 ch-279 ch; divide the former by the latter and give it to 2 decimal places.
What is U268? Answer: 0.83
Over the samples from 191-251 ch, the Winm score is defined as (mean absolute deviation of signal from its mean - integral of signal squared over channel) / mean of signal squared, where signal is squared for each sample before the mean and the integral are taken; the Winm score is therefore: -60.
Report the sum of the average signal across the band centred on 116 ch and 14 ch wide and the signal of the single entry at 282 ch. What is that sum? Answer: 74.9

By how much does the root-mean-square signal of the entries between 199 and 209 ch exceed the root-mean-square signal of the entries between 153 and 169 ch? -1.0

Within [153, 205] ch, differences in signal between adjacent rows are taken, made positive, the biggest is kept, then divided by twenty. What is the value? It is 0.077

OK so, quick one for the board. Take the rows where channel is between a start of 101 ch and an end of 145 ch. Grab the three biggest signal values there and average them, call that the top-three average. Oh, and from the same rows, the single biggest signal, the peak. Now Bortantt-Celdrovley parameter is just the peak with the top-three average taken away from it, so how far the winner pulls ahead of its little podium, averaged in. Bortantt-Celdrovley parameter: 0.38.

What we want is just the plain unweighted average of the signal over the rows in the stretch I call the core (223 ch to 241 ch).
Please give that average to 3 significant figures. 37.2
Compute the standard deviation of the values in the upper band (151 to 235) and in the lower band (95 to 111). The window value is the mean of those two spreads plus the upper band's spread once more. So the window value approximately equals 4.3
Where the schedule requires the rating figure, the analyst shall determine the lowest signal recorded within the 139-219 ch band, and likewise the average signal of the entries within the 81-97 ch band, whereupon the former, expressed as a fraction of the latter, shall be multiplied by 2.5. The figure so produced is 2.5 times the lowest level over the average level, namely 1.94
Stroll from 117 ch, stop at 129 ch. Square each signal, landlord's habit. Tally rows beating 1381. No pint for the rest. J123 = 5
